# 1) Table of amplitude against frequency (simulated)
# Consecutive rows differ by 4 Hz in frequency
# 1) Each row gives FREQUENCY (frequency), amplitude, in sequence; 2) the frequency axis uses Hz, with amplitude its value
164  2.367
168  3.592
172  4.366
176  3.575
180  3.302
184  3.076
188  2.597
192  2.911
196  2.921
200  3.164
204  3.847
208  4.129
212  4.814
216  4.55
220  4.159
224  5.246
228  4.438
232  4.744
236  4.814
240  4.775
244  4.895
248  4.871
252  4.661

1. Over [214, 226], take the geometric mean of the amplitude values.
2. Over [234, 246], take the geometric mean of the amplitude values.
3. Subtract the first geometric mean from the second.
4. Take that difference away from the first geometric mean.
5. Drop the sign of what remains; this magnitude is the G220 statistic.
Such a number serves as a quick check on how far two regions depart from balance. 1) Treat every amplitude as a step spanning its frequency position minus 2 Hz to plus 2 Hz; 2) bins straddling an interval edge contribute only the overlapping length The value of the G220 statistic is 4.4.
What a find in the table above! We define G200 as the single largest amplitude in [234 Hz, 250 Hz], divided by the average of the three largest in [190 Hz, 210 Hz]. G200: 1.32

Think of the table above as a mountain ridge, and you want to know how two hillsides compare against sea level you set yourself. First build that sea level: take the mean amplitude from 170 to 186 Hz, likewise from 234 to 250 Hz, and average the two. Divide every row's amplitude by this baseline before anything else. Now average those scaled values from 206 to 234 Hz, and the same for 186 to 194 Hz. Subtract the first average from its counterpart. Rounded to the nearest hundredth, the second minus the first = -0.43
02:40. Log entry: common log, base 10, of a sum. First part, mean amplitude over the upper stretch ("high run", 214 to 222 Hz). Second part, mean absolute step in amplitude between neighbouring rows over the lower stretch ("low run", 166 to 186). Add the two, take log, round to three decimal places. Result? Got 0.688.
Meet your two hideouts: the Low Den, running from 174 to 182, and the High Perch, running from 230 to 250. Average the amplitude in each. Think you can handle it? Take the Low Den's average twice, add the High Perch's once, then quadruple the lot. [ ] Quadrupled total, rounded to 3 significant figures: 46.8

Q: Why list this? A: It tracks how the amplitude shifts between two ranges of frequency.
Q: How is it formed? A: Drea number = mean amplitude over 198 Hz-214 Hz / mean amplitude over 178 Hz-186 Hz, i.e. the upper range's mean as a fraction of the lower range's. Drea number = 1.25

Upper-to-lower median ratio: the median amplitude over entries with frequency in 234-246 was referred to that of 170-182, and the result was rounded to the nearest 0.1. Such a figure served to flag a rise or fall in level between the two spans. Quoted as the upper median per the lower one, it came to 1.3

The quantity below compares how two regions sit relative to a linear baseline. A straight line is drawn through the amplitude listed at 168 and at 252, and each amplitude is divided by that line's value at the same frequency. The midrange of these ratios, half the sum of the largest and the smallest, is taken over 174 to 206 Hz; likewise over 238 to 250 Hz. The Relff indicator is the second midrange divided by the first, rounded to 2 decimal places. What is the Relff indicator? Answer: 1.30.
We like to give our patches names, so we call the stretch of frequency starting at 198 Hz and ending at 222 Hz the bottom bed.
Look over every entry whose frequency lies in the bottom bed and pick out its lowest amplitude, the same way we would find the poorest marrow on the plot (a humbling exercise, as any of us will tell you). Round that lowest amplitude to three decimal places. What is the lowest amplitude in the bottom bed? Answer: 3.164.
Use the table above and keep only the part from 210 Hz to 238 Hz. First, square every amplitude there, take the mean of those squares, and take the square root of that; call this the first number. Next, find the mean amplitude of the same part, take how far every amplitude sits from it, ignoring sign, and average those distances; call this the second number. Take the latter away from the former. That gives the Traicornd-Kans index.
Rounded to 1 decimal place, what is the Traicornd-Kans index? 4.4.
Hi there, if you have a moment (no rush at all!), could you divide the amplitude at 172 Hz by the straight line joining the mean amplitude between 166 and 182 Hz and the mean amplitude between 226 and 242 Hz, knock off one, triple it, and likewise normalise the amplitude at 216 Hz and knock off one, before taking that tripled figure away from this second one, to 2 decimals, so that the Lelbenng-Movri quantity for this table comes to -0.53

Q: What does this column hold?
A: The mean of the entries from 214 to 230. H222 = 4.6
